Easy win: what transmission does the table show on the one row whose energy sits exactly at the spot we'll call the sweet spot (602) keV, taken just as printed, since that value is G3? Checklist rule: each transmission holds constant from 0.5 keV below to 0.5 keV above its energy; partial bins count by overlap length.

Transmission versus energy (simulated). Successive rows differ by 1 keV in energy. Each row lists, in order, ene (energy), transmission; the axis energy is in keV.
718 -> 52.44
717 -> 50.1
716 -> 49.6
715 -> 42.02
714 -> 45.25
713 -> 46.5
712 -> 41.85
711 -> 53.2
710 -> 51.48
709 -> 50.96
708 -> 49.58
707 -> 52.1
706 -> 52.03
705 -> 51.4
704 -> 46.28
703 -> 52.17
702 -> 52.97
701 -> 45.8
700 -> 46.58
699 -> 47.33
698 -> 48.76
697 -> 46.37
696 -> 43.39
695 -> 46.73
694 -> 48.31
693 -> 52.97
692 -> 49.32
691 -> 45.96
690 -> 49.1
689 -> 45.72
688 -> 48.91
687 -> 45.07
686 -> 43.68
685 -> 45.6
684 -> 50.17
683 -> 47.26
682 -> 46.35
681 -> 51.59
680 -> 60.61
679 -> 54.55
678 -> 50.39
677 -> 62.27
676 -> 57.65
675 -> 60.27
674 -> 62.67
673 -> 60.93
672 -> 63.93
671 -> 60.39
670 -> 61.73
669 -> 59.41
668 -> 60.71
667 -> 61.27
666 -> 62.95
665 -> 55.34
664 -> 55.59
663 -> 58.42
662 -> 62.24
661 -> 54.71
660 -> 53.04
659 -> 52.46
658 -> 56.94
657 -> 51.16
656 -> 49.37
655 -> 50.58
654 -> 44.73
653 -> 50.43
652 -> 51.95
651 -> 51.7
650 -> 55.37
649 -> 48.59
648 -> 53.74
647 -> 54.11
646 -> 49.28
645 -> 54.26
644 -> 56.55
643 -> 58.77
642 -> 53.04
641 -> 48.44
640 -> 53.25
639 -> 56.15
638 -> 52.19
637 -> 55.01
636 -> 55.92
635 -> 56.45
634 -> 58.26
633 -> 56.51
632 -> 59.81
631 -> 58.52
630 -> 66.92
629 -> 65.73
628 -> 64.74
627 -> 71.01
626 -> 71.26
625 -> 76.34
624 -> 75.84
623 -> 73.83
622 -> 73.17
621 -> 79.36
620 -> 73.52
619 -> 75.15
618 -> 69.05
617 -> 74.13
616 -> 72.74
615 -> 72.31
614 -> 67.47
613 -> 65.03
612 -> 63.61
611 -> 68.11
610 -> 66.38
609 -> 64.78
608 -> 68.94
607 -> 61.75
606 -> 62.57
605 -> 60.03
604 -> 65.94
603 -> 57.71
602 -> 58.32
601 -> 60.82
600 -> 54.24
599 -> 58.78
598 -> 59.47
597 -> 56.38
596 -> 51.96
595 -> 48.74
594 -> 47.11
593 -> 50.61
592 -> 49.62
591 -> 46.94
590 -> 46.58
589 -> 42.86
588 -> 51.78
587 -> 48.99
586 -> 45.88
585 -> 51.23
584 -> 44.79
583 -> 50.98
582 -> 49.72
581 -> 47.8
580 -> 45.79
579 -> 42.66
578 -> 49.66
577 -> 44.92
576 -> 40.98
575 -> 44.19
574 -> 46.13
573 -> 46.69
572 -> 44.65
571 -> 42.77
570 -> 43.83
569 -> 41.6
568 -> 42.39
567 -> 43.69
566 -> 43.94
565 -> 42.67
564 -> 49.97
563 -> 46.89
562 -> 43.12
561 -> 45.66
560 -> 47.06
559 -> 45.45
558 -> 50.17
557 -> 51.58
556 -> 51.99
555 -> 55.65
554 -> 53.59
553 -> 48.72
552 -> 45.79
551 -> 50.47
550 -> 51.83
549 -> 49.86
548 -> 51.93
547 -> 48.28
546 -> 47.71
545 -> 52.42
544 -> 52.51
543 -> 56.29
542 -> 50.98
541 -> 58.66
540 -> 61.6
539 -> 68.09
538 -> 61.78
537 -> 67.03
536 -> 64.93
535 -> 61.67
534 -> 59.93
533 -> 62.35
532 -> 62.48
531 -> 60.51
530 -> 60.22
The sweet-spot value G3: 58.32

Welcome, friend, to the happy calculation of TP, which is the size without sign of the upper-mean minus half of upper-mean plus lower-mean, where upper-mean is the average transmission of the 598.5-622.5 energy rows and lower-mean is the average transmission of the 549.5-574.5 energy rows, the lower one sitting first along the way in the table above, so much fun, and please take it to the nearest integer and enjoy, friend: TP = 10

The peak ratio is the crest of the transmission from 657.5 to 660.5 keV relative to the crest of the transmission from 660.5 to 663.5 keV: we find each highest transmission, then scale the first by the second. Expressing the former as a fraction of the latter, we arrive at 0.91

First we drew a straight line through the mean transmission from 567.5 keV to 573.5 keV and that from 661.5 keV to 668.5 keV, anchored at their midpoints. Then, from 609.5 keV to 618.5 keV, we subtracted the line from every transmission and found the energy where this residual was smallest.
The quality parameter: 612 keV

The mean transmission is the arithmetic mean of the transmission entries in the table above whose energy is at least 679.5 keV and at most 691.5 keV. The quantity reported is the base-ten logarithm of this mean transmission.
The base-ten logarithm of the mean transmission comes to 1.684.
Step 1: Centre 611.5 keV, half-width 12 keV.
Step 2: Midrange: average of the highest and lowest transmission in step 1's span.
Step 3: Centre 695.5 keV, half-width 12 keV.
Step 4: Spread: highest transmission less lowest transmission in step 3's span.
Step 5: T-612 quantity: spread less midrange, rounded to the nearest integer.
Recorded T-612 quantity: -57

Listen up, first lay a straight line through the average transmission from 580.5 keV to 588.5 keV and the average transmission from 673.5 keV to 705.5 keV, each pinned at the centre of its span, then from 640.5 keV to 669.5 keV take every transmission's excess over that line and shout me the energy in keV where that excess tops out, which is 666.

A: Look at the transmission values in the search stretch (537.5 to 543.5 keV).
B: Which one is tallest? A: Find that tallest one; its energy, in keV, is 539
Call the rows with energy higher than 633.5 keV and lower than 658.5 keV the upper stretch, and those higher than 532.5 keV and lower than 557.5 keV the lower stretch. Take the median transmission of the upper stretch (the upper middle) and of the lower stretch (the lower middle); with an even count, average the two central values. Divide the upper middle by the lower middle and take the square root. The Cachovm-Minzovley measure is 1.01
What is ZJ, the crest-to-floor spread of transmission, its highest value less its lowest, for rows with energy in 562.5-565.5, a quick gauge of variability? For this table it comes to 7.3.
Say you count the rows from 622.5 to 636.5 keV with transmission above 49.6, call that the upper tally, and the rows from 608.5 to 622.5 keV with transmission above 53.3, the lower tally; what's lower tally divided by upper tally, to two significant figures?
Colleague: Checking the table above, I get 1.0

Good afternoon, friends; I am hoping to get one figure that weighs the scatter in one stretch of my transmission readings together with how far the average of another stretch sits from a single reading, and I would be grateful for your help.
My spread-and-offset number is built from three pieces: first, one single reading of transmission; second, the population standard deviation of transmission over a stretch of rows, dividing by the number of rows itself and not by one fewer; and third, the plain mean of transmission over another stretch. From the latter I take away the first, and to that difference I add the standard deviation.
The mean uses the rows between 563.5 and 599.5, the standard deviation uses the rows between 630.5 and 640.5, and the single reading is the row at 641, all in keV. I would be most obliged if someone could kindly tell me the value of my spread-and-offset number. 1.2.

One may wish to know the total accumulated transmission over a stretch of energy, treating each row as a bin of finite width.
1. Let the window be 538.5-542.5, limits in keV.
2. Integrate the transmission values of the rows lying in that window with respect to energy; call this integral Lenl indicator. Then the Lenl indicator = 239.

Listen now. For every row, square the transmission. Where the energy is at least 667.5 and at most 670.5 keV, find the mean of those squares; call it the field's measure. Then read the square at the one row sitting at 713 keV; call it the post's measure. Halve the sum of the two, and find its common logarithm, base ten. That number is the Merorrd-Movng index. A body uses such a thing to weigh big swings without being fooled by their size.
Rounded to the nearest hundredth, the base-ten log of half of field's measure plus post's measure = 3.47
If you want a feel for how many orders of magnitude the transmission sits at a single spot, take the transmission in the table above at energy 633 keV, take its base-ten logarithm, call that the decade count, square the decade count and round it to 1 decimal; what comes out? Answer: 3.1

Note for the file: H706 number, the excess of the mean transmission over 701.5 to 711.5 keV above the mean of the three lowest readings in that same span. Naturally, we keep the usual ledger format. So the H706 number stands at 2.3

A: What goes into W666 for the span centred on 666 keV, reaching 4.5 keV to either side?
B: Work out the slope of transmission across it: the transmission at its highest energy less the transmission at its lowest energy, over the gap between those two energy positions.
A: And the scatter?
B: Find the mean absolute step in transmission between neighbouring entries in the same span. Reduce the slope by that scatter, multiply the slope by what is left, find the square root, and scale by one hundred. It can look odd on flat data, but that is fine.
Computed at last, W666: 41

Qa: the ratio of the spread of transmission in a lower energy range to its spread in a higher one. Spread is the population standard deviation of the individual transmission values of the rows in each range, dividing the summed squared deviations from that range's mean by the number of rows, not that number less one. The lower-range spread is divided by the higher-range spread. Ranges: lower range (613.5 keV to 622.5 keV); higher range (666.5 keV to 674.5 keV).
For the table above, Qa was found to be 2.5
